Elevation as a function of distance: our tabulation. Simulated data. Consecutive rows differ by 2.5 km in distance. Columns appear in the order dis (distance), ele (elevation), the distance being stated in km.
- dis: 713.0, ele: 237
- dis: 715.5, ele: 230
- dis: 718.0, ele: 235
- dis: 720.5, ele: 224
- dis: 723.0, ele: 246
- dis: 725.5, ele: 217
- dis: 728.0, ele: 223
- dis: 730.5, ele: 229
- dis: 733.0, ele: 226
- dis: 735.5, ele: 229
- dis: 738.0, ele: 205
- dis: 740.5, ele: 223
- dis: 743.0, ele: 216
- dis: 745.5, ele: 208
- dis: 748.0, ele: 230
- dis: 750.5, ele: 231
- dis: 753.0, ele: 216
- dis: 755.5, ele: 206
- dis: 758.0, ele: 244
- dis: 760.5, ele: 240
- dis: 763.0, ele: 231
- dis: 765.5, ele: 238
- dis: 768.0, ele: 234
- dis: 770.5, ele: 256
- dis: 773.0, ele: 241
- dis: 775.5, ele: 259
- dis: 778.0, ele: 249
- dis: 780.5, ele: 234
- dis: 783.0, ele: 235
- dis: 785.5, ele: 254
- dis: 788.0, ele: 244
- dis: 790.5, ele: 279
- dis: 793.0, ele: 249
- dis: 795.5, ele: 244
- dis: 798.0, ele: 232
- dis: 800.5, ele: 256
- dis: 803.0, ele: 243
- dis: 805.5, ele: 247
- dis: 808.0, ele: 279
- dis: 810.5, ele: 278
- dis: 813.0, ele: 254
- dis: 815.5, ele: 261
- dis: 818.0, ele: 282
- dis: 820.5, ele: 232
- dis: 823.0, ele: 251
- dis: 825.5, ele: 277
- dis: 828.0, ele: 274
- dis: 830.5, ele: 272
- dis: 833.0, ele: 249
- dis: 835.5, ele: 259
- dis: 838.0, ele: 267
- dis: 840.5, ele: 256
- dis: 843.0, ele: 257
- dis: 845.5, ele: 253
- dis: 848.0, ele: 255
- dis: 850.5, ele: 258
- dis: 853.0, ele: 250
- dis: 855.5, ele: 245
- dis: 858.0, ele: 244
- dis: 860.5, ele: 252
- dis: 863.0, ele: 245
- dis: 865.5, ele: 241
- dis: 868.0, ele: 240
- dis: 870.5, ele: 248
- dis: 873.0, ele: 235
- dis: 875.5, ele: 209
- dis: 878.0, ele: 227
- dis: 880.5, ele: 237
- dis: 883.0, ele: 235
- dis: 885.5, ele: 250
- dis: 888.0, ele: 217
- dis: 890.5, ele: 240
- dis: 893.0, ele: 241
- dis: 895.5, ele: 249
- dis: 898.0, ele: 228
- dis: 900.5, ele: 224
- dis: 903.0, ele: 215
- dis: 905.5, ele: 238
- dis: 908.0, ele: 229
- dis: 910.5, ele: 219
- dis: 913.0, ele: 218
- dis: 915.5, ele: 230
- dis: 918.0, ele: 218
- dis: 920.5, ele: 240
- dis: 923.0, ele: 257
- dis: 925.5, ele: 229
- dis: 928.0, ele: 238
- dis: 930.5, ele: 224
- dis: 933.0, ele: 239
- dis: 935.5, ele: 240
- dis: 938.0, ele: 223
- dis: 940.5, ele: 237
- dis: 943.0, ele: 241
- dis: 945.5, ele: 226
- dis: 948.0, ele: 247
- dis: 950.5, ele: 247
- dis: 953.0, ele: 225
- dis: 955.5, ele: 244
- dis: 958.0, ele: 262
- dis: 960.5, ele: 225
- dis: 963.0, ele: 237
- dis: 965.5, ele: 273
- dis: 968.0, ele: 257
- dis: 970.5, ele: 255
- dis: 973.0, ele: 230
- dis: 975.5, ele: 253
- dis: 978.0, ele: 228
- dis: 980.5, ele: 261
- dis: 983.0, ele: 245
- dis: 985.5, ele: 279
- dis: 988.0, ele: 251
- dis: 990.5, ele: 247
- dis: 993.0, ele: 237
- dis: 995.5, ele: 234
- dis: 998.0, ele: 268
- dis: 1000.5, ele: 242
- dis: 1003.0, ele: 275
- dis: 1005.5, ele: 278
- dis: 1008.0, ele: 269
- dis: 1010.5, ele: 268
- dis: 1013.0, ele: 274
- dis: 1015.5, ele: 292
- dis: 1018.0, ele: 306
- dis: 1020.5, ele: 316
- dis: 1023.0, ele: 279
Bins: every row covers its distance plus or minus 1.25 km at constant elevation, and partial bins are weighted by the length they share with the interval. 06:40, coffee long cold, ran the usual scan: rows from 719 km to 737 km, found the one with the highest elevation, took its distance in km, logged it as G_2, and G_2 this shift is 723.0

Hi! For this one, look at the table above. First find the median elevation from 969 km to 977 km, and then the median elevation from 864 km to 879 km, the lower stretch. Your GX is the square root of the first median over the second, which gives 1.03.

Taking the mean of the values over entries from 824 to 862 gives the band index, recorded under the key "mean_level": 258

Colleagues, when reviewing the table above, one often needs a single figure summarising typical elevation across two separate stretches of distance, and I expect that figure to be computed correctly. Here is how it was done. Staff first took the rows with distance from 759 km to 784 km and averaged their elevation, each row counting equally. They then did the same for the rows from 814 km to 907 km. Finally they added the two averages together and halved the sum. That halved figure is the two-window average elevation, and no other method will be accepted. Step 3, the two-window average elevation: 244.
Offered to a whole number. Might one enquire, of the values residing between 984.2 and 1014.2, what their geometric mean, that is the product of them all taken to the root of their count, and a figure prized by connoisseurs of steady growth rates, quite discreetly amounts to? 260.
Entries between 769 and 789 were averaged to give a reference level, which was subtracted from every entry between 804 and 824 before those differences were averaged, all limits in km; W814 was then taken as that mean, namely 14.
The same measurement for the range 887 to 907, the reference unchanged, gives -15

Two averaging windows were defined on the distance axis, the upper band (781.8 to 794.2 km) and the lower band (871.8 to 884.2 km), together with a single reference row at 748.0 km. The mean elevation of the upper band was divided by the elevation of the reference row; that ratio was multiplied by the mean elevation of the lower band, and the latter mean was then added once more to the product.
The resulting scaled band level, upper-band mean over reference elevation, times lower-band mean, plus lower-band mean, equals 479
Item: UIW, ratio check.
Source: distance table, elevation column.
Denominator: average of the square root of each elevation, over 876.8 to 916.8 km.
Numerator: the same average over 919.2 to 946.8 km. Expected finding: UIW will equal 1.01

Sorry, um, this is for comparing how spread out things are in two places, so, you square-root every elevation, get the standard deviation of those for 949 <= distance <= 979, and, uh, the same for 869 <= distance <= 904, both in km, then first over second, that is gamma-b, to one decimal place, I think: 1.2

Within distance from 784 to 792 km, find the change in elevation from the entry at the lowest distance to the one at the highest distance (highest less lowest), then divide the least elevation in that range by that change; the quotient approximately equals 10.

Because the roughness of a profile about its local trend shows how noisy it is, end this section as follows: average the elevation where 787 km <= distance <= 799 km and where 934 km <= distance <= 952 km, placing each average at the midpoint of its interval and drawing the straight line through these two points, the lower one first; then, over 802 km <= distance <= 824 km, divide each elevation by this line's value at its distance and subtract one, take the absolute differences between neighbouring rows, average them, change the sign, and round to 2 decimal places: -0.08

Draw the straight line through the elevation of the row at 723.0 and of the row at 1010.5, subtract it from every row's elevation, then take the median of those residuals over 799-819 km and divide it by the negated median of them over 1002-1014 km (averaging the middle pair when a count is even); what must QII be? -1.0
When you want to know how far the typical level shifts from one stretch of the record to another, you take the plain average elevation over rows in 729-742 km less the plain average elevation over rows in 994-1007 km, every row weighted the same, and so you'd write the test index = -37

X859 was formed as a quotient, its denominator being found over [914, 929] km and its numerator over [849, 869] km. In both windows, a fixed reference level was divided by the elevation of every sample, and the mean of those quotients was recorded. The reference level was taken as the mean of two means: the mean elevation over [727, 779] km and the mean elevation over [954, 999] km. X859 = 0.95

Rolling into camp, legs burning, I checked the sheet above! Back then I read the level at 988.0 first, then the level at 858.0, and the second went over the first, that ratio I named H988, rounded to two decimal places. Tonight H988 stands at 0.97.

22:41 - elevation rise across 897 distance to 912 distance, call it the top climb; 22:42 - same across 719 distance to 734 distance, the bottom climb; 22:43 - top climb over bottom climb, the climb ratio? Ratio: -4.5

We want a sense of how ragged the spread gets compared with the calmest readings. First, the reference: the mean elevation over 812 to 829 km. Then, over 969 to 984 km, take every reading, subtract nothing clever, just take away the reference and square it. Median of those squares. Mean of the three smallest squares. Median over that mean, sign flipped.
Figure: -4.5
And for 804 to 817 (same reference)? -2.4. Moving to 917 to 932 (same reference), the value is -2.3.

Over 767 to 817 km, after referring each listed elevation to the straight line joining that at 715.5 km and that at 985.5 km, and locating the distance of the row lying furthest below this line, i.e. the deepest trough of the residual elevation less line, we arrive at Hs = 798.0 km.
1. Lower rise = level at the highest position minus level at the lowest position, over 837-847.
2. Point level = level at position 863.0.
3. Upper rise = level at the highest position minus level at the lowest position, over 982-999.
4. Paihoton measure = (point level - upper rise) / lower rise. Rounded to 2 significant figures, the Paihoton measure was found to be -16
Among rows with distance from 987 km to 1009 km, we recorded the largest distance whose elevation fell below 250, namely 1000.5 km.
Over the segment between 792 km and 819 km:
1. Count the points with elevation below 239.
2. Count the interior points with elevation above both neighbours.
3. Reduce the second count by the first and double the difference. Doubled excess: 2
